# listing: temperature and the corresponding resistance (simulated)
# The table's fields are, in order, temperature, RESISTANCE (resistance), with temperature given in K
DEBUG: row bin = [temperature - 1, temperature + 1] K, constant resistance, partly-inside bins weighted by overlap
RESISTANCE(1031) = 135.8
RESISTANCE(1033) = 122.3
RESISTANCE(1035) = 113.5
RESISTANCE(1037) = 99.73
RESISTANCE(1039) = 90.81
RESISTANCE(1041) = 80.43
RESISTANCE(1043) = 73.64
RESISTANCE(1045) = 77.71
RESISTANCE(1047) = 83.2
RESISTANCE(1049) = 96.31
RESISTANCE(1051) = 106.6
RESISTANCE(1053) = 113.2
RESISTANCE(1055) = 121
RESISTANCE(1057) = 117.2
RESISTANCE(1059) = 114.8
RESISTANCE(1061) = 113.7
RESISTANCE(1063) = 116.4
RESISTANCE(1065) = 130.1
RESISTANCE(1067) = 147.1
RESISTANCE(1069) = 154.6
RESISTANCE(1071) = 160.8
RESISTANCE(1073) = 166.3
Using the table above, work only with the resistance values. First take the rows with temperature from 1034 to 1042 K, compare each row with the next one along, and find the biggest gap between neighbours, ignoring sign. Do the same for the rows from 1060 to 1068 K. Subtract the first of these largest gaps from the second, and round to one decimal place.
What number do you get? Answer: 3.2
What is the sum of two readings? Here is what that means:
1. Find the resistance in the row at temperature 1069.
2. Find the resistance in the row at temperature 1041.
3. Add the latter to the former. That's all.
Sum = 235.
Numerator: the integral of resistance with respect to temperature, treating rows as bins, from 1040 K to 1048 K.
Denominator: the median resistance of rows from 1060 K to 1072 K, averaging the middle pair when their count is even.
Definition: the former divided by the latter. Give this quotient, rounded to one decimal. 4.5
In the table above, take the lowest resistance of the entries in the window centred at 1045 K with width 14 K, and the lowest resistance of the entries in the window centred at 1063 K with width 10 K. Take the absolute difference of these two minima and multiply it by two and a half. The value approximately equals 100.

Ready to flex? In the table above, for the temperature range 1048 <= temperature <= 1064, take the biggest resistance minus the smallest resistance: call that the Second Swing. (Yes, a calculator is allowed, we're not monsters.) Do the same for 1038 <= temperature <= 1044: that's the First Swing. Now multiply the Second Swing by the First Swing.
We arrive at 424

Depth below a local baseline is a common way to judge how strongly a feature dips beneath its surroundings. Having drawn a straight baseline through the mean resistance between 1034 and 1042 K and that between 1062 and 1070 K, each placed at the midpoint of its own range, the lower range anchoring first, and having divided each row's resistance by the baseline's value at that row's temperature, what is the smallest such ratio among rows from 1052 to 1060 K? 0.91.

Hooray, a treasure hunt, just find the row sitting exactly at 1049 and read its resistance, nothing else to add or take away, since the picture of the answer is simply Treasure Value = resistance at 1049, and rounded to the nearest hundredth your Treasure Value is 96.31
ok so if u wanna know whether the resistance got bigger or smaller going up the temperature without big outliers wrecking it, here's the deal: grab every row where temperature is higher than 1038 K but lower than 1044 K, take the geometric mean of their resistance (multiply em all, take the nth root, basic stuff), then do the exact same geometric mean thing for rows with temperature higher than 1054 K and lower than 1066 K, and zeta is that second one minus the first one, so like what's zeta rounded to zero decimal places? 37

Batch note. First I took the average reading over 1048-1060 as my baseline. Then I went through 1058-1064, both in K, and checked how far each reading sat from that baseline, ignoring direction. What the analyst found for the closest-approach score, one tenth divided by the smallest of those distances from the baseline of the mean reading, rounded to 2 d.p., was 0.05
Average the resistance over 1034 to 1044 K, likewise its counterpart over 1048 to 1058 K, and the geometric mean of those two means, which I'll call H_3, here 101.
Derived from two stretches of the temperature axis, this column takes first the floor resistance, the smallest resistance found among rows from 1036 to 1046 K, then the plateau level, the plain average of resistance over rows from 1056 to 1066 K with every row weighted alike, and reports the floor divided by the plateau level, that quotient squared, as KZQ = 0.39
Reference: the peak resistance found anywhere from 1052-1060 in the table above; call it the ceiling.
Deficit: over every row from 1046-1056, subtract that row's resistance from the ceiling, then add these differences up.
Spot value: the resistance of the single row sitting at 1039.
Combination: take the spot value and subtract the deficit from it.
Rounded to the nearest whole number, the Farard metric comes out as 6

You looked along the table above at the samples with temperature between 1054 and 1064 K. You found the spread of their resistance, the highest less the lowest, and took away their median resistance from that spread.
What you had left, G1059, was -109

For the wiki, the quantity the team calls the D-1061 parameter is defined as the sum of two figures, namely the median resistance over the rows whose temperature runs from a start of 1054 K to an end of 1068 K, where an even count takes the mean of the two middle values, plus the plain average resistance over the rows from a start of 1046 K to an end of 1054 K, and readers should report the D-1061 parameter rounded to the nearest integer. 217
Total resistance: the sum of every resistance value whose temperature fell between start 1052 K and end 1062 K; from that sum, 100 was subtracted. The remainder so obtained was 480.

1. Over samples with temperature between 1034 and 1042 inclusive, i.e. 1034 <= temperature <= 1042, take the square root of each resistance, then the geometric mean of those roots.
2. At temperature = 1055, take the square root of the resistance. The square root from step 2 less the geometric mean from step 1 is 1.2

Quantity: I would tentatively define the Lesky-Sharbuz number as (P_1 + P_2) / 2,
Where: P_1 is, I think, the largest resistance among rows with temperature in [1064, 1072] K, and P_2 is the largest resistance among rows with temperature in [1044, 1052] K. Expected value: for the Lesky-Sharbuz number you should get 134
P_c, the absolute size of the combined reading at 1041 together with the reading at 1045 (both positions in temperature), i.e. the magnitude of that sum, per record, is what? 158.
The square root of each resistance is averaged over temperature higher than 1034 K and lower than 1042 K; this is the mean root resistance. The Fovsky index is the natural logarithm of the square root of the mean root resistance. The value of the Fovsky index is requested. 1.14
